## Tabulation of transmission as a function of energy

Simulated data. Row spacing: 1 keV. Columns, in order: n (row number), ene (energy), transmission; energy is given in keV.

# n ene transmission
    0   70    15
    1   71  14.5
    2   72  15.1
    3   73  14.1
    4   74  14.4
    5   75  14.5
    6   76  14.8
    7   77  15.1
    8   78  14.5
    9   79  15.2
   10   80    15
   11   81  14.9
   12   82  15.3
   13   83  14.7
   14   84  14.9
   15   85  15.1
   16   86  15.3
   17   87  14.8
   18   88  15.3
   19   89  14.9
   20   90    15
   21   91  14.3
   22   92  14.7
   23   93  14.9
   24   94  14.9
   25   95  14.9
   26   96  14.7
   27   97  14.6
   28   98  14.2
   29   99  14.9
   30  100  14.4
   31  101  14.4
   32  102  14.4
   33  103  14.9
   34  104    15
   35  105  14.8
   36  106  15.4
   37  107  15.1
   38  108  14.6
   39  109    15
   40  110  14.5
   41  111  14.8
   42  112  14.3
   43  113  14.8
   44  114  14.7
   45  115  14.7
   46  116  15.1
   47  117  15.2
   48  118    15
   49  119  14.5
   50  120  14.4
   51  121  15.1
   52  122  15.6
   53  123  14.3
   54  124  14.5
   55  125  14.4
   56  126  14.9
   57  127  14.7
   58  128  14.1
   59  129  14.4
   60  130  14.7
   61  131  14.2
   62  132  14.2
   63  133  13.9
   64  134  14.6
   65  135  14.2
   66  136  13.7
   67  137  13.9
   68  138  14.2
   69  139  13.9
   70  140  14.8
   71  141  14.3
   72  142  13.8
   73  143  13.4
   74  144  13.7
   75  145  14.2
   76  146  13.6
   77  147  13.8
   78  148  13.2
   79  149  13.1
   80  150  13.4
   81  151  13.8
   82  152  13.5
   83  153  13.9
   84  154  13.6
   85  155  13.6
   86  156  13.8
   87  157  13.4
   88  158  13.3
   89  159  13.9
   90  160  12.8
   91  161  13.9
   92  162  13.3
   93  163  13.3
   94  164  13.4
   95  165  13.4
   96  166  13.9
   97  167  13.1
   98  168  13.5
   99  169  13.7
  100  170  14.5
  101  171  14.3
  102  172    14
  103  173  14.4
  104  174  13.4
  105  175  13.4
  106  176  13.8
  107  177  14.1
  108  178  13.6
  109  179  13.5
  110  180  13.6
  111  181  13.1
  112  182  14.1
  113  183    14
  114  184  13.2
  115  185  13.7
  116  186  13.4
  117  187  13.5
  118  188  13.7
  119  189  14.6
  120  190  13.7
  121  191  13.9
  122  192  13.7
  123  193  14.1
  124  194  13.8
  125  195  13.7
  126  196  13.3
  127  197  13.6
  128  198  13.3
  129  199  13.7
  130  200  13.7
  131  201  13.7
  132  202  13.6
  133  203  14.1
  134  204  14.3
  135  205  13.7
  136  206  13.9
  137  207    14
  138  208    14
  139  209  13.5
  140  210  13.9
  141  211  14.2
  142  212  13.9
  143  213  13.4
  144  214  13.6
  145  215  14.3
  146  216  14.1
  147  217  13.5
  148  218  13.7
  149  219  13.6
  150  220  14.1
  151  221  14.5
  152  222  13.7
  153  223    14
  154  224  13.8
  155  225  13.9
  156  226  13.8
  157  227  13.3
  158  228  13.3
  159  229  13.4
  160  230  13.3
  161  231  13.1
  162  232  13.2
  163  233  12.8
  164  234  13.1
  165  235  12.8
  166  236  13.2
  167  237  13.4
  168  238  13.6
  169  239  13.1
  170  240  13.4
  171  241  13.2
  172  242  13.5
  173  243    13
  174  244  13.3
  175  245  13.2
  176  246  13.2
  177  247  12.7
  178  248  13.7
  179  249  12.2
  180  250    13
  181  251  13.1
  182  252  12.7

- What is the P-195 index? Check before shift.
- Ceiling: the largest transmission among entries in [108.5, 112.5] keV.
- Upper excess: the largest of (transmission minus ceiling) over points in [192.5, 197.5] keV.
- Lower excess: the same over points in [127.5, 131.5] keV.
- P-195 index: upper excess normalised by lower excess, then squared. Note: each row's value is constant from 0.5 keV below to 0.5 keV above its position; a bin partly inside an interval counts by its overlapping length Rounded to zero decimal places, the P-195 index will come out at 9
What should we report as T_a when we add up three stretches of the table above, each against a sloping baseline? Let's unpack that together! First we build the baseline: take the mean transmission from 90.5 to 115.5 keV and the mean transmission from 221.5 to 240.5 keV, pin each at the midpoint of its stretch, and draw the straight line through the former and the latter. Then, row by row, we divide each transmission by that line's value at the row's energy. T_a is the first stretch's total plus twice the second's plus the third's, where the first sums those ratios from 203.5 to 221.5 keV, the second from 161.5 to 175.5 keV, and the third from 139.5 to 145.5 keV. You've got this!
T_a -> 52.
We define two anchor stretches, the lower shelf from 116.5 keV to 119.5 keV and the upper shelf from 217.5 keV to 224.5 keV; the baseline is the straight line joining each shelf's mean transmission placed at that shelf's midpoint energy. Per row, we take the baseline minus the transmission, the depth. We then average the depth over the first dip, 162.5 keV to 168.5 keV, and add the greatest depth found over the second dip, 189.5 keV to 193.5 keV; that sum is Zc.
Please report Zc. 1.5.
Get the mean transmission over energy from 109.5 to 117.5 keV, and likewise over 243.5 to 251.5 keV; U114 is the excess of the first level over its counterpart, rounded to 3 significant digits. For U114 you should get 1.71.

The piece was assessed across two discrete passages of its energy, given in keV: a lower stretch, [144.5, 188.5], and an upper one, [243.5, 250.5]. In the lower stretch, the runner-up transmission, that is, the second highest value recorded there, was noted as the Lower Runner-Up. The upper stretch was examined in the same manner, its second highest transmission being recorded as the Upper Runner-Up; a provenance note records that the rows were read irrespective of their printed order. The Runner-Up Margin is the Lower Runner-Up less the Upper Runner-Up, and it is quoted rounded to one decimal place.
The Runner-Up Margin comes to 1.1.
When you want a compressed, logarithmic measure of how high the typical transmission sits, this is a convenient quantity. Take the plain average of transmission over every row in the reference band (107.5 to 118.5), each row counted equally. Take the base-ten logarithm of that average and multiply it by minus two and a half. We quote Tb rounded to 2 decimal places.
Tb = -2.92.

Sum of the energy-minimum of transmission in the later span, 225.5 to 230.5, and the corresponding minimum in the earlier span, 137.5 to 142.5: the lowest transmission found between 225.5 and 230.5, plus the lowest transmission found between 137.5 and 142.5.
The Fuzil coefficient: 27.1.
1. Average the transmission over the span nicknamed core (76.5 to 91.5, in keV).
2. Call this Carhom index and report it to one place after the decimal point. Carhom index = 15.0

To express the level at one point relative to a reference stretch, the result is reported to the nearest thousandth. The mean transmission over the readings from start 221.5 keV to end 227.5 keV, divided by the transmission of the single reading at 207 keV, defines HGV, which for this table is 0.982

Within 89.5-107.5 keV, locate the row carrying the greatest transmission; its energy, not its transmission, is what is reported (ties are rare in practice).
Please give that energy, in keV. 106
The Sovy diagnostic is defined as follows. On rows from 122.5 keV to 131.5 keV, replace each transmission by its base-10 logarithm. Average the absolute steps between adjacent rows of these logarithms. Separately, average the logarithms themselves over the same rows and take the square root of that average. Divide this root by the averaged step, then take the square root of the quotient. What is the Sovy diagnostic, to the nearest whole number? 10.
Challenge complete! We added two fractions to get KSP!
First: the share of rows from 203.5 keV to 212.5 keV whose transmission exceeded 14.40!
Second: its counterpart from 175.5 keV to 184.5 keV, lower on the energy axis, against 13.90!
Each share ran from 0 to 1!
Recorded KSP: 0.33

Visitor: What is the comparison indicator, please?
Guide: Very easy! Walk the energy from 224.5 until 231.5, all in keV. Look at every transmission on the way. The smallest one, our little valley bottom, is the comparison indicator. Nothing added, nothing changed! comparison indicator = 13.1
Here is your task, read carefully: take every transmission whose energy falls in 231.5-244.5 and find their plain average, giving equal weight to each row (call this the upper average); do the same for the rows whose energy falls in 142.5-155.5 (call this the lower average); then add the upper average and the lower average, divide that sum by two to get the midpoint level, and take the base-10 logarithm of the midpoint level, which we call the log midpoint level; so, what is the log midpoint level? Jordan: 1.13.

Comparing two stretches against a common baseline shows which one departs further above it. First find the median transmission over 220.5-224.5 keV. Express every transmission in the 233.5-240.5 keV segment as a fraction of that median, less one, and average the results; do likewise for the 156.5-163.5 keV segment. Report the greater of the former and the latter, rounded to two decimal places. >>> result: -0.03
